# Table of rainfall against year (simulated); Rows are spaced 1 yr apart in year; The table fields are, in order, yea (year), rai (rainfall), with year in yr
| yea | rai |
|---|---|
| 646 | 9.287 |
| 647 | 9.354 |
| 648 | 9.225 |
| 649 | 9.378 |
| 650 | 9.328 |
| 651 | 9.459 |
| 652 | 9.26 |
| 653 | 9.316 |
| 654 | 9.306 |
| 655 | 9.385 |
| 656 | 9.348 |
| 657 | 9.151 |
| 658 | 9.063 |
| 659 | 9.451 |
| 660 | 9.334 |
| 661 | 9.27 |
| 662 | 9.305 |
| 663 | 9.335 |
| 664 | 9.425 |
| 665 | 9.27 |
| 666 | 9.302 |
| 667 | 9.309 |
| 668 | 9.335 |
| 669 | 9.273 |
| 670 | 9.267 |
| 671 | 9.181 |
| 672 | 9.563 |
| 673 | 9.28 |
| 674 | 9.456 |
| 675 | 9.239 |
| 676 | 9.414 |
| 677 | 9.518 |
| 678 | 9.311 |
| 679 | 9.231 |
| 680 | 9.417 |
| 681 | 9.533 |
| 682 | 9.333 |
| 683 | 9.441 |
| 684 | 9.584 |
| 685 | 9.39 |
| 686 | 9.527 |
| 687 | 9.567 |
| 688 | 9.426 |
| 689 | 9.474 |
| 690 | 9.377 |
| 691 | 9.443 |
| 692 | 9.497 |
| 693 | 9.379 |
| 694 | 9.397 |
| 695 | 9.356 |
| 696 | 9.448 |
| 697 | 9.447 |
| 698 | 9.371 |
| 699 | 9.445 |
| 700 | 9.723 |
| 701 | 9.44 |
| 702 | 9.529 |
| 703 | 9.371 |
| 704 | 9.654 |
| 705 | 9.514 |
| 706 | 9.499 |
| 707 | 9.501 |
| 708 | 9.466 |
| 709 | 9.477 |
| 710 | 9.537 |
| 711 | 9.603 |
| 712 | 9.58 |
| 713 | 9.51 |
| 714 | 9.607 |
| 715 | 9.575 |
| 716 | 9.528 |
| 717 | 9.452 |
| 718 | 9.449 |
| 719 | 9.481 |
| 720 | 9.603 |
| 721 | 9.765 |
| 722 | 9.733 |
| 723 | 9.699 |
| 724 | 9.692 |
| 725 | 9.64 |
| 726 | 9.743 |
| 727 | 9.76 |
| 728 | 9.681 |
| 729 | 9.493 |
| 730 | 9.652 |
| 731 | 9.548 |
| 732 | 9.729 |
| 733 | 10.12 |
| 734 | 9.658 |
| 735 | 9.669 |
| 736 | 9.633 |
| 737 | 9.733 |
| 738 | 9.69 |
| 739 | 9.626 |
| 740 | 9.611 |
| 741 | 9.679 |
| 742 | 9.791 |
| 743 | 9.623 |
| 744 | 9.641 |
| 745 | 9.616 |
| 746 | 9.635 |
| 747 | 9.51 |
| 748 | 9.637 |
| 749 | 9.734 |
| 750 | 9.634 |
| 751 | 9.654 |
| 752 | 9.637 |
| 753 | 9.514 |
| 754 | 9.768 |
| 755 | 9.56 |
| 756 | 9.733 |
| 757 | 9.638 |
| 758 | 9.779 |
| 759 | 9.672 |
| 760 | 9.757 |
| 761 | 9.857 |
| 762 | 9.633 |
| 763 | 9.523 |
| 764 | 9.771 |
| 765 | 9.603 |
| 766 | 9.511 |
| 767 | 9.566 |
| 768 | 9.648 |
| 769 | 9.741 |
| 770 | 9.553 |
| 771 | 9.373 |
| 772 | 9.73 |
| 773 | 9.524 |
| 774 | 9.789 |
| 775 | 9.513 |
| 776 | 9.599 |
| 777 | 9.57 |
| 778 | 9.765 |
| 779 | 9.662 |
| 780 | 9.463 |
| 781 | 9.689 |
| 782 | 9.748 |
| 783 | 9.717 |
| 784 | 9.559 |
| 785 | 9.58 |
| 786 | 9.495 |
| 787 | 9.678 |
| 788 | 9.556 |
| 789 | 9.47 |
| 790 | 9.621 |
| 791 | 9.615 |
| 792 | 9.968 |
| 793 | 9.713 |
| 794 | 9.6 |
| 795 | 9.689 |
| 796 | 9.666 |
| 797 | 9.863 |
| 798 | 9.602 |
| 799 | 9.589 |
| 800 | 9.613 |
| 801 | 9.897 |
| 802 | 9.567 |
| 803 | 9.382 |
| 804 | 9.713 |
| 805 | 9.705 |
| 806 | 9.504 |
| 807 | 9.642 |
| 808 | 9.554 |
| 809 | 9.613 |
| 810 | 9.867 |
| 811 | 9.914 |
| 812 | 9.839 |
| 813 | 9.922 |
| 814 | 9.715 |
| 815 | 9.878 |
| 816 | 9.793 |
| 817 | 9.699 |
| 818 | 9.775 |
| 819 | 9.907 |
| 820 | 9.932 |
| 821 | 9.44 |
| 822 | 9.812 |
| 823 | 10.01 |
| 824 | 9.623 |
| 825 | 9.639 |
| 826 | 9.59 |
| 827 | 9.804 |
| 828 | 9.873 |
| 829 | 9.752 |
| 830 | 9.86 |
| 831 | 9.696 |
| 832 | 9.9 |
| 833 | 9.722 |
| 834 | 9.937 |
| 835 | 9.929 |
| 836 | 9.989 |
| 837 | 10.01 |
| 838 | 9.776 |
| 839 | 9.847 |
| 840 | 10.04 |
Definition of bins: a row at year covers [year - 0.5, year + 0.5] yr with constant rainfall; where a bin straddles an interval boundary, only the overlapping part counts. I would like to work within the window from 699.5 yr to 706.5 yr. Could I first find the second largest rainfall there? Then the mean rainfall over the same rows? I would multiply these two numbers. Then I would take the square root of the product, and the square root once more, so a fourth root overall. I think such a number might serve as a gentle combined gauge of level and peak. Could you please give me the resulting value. 3.10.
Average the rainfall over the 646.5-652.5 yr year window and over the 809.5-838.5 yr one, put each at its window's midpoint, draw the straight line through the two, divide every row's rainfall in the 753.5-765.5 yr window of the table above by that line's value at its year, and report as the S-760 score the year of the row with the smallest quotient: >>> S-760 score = 763 yr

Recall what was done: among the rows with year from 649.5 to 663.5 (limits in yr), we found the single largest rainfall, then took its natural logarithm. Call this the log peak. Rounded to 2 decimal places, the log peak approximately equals 2.25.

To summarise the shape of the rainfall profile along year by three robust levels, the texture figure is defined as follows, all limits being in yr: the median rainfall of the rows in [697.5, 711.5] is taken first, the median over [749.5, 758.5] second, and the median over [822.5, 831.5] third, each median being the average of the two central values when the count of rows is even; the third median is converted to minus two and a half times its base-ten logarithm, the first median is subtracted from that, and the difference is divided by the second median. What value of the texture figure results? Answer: -1.242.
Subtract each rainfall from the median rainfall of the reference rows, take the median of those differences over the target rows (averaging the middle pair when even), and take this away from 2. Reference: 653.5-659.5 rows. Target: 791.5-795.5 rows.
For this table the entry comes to 2.37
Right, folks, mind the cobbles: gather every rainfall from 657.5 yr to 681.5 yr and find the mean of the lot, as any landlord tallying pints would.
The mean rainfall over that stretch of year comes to 9.34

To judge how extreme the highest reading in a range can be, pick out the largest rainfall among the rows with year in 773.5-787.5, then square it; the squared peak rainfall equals 96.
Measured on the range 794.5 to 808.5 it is 98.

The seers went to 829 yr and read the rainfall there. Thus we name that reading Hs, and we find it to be 9.752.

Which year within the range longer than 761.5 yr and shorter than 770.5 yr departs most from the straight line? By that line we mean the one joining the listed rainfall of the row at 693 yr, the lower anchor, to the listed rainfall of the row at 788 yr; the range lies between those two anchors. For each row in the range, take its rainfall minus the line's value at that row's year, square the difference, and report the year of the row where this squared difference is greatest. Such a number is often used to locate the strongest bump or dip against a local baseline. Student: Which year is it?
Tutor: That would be 764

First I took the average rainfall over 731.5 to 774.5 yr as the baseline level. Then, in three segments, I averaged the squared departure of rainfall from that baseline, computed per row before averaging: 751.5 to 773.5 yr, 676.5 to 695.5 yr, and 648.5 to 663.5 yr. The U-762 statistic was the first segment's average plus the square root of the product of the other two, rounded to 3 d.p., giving 0.104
